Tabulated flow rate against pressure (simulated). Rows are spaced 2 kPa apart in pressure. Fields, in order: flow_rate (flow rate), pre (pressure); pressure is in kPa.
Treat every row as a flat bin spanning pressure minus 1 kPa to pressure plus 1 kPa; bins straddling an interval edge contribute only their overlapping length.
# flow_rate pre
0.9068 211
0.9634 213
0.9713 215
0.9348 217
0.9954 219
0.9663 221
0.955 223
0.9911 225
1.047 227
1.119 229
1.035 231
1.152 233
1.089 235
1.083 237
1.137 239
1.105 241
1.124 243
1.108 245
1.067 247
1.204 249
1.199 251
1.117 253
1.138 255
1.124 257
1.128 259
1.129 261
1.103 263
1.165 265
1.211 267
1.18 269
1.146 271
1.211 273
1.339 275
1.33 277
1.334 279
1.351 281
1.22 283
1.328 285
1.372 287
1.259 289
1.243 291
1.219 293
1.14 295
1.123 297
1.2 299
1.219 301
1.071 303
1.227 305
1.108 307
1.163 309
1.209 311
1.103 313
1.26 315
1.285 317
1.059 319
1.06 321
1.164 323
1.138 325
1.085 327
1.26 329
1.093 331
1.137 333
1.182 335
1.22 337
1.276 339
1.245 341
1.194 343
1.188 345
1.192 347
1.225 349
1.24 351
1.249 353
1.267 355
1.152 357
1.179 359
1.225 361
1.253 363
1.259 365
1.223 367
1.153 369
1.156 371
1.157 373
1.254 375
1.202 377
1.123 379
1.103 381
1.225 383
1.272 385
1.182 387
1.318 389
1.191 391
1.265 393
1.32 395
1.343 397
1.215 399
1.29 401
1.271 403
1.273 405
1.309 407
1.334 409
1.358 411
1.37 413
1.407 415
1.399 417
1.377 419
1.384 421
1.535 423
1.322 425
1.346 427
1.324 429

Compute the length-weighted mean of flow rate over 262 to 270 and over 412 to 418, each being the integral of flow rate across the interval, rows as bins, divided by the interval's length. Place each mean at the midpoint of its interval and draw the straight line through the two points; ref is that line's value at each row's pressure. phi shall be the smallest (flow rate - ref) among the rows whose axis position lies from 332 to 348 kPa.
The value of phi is -0.13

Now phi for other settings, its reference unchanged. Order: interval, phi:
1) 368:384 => -0.24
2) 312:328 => -0.19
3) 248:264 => -0.06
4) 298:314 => -0.15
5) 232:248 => -0.07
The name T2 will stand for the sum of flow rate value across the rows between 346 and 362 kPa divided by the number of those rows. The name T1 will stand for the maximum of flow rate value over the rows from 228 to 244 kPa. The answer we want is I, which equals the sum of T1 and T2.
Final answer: 2.37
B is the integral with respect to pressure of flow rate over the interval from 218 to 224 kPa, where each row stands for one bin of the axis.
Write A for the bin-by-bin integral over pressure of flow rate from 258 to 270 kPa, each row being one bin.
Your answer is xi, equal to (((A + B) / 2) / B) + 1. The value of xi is 2.69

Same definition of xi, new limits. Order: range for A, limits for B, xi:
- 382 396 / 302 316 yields 2.04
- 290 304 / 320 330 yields 2.22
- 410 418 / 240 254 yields 1.85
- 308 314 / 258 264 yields 2.02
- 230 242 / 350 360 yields 2.04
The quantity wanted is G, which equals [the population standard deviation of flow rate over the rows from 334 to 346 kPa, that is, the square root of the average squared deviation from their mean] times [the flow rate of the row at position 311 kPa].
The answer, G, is 0.04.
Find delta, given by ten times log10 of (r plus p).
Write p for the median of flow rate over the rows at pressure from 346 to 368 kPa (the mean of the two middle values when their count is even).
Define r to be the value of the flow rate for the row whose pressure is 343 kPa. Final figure 3.84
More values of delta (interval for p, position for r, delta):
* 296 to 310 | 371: 3.65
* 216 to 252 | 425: 3.82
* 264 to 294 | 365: 3.98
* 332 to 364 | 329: 3.95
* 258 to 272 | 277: 3.94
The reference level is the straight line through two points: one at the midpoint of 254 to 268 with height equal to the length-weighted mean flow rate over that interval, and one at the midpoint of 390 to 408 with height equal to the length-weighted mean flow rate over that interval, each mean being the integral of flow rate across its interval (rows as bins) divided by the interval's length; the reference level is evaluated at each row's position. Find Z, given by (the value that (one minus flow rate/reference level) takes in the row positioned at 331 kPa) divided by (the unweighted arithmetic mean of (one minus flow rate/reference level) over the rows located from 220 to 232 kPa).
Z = 1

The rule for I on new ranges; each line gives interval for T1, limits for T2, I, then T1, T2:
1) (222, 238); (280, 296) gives 2.42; 1.152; 1.27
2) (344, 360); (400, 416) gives 2.59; 1.267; 1.33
